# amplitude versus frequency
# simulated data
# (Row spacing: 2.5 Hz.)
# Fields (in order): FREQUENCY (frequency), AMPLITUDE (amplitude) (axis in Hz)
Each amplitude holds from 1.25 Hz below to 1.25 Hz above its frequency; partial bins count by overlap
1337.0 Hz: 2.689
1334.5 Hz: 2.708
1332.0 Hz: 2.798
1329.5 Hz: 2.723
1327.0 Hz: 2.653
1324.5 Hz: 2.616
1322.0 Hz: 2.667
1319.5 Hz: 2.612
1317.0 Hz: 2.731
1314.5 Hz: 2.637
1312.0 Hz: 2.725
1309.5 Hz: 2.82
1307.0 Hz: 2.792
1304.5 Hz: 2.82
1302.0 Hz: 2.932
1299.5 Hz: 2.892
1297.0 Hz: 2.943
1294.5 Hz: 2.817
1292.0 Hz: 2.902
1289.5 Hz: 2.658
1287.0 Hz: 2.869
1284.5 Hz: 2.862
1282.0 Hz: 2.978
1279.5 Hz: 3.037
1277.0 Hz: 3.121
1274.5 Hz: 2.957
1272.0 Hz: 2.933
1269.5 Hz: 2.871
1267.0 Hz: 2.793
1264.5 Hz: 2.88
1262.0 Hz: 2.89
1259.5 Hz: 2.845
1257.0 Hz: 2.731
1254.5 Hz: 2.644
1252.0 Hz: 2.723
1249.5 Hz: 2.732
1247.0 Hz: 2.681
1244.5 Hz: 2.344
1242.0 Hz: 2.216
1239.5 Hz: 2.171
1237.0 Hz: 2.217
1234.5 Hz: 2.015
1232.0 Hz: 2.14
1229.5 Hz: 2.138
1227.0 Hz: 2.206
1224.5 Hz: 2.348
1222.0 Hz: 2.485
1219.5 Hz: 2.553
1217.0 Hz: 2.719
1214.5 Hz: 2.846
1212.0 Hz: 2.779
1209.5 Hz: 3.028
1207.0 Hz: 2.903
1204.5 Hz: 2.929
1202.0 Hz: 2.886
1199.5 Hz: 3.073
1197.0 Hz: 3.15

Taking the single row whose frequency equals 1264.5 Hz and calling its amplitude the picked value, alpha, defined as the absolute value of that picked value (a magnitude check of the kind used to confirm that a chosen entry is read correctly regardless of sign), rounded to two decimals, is 2.88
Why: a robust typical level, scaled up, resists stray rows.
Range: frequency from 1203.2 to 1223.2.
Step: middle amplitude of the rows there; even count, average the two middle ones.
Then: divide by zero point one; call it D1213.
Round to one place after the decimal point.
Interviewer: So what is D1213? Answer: 28.1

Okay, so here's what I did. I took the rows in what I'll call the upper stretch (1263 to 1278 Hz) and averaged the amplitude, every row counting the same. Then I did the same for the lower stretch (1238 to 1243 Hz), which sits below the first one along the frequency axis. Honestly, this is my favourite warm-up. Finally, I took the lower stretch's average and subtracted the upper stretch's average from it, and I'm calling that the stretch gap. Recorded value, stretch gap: -0.73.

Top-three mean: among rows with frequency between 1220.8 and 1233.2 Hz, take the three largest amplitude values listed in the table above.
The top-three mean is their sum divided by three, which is 2.35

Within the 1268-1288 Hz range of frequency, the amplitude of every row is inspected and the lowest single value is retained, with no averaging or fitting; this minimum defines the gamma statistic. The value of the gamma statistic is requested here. 2.862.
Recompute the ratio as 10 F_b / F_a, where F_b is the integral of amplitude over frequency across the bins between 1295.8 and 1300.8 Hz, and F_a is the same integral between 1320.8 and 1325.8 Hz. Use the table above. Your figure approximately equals 11.0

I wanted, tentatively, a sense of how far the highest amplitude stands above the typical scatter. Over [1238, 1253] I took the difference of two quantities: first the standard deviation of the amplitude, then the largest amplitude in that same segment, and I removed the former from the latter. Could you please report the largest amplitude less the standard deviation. 2.5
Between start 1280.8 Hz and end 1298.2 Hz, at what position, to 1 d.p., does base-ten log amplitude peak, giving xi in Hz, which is 1282.0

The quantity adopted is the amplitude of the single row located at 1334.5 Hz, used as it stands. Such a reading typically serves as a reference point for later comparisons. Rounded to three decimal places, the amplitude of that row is 2.708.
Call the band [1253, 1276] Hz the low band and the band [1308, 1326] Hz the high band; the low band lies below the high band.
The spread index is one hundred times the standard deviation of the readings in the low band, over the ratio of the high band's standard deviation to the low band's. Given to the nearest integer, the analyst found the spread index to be 13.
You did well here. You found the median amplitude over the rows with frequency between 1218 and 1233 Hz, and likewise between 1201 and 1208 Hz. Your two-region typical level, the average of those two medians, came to 2.59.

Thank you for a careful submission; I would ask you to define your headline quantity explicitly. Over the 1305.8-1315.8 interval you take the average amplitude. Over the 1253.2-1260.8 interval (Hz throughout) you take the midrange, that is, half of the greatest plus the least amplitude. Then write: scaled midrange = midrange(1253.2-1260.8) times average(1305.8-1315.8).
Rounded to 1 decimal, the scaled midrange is 7.5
